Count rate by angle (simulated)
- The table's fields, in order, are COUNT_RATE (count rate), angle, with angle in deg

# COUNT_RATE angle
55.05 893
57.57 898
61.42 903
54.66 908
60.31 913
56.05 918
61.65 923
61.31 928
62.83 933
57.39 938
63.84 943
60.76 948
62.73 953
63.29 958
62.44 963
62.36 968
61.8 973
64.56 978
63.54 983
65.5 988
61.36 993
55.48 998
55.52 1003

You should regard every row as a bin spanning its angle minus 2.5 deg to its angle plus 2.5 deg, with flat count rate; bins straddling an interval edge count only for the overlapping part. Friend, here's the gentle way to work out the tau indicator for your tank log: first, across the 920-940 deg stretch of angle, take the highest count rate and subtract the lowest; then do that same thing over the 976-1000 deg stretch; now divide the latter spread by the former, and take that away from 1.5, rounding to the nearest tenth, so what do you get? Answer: -0.3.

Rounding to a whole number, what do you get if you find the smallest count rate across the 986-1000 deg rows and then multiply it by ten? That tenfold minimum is 555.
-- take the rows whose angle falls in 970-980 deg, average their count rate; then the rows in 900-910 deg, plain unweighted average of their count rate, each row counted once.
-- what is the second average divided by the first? 0.92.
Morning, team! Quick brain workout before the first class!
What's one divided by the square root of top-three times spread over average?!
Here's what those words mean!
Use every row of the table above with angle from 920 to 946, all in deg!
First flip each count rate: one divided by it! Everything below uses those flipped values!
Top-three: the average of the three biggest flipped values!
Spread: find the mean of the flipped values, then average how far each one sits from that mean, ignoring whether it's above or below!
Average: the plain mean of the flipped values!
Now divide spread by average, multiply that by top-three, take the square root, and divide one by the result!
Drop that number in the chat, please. 47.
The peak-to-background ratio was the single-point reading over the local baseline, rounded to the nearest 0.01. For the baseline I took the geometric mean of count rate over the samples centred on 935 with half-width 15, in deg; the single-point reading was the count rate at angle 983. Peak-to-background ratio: 1.04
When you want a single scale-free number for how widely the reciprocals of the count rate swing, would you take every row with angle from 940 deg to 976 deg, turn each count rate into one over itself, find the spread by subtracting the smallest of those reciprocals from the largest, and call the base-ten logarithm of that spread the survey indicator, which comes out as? -3.1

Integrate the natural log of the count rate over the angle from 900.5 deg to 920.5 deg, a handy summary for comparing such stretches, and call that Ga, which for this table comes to 81.2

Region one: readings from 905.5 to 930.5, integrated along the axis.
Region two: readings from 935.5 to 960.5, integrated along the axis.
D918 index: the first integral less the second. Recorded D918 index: -70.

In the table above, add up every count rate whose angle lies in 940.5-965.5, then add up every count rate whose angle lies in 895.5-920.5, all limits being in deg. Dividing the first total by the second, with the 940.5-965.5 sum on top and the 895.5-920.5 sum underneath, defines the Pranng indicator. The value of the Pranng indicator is 1.08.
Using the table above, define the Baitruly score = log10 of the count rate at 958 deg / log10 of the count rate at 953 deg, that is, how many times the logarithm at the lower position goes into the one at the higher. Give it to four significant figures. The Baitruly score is 1.002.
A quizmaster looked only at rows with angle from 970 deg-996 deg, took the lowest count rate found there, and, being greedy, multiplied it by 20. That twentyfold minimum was 1227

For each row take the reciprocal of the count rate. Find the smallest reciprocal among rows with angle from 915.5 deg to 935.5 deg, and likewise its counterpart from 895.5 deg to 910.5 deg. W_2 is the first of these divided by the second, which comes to 0.98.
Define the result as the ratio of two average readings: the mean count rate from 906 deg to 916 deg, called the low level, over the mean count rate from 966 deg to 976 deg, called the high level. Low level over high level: 0.93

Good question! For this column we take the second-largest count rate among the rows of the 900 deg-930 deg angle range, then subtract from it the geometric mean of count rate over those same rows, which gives 2.3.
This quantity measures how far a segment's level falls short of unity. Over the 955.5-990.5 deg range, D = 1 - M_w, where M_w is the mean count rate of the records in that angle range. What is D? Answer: -62.4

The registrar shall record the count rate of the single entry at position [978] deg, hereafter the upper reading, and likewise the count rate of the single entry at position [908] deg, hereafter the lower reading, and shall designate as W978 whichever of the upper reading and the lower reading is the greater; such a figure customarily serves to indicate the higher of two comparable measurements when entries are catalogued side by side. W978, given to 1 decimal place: 64.6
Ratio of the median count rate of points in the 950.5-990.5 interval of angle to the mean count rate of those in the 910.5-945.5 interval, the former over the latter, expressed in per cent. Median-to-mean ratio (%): 104.2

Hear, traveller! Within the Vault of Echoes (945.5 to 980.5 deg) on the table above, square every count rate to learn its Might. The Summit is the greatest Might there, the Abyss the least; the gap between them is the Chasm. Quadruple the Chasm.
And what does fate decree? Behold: 1905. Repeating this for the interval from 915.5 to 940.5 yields 3224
